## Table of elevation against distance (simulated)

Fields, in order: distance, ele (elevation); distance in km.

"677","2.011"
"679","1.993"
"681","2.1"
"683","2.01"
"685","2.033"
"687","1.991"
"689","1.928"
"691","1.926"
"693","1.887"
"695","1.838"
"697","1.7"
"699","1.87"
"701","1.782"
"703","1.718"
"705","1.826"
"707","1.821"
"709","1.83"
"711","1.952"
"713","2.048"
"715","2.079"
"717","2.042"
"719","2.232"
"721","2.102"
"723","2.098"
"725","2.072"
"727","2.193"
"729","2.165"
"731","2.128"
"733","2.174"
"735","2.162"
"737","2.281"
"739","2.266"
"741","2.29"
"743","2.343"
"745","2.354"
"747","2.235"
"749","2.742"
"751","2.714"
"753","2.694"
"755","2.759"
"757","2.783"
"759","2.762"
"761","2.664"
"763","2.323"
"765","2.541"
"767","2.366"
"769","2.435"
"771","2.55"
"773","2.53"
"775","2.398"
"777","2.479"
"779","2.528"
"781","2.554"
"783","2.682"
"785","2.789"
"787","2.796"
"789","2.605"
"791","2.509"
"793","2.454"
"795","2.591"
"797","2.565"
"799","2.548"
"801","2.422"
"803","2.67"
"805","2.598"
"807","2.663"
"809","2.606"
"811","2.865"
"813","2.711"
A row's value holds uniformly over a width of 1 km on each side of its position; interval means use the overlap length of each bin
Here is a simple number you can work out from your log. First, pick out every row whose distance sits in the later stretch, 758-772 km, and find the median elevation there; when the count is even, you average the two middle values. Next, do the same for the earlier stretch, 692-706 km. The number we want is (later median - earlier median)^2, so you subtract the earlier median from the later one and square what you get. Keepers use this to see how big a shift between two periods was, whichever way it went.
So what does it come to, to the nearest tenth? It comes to 0.5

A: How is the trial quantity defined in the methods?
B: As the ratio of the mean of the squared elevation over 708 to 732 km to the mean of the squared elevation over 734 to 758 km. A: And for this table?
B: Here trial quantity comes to 0.70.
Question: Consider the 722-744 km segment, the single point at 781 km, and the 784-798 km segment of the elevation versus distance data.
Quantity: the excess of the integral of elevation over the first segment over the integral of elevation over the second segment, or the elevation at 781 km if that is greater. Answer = 11.7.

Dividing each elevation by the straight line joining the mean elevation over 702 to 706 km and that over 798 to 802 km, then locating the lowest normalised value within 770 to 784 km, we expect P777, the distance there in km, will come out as 775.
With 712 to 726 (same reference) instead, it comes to 725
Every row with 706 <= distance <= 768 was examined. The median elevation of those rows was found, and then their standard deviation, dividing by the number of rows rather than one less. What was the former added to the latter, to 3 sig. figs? 2.51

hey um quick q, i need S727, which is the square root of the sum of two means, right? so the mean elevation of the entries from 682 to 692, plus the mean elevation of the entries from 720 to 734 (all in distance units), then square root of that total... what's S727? 2.03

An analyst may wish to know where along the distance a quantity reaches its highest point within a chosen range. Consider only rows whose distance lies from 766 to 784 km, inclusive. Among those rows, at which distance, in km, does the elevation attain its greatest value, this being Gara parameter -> 783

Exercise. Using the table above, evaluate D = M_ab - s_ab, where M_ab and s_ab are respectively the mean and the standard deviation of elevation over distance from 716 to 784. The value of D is 2.17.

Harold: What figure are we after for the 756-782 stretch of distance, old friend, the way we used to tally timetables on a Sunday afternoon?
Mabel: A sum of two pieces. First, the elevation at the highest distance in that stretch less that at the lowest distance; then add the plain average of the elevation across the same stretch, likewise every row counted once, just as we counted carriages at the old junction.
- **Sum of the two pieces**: 2.30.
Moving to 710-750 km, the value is 2.99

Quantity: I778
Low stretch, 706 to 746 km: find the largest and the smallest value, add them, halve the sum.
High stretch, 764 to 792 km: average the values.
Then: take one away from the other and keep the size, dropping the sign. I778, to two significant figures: 0.47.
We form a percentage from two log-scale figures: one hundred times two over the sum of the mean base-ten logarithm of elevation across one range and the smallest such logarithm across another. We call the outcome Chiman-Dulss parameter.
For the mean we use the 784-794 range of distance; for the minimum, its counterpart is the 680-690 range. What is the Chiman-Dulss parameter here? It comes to 284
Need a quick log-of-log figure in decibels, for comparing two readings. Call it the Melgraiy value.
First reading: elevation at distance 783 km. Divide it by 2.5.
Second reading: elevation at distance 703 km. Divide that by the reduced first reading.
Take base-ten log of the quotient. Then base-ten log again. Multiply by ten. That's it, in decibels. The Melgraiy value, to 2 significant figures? -6.9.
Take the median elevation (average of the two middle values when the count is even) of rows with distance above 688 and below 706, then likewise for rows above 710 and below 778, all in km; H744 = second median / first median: 1.25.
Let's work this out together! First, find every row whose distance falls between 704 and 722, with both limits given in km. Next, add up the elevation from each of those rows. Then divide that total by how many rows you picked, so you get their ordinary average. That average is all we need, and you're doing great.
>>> 2.0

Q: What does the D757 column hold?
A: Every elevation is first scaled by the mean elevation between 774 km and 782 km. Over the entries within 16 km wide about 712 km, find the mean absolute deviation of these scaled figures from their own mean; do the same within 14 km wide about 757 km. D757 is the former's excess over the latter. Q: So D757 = 0.01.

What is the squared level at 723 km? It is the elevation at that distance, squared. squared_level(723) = 4.4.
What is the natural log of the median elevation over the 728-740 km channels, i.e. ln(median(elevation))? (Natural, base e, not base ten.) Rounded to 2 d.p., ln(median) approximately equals 0.77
